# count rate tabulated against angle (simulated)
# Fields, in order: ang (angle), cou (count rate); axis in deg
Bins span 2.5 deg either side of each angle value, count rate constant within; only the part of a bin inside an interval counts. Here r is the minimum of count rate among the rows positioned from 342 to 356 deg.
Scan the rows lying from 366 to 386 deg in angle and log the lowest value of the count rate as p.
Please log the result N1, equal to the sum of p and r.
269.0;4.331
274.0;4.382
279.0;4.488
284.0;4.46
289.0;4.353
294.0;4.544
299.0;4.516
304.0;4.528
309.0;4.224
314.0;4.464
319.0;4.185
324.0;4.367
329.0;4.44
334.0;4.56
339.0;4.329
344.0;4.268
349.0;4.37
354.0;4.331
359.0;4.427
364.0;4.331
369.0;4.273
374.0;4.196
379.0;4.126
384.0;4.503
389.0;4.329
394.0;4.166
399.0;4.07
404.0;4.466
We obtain 8.4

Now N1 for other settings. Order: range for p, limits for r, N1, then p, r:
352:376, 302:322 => 8.4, 4.196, 4.185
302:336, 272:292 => 8.5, 4.185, 4.353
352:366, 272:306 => 8.7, 4.331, 4.353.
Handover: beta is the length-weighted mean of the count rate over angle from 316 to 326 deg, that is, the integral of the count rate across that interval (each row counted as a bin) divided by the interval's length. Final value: 4.28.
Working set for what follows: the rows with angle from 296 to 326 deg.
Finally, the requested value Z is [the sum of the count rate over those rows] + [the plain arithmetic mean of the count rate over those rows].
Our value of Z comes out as 31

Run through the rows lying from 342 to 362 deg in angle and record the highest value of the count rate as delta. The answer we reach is 4.427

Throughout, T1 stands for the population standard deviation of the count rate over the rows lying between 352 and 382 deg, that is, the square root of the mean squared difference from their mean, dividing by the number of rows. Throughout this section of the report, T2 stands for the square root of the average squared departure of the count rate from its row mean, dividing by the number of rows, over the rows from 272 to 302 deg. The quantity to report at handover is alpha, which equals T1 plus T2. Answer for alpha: 0.17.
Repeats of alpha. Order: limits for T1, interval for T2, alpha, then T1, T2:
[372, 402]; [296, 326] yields 0.28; 0.14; 0.135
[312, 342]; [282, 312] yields 0.23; 0.12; 0.115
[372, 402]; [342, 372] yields 0.20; 0.14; 0.055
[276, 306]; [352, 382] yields 0.16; 0.06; 0.098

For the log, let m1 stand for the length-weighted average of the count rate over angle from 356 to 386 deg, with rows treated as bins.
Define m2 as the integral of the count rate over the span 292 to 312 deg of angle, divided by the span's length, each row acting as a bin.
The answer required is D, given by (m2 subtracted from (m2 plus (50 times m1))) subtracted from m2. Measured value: -211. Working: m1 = 4.31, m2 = 4.45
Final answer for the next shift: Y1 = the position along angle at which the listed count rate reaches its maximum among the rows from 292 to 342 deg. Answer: 334.0 deg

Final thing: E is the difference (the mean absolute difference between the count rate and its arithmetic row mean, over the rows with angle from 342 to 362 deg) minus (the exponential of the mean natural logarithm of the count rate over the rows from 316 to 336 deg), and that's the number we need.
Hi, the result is -4.34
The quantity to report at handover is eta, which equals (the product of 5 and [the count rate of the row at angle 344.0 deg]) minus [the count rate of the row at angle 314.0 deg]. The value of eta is 16.9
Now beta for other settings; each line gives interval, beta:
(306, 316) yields 4.35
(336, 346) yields 4.31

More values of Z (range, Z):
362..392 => 30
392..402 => 12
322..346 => 26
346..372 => 26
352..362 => 13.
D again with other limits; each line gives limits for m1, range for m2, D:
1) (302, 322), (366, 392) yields -213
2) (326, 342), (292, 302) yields -217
